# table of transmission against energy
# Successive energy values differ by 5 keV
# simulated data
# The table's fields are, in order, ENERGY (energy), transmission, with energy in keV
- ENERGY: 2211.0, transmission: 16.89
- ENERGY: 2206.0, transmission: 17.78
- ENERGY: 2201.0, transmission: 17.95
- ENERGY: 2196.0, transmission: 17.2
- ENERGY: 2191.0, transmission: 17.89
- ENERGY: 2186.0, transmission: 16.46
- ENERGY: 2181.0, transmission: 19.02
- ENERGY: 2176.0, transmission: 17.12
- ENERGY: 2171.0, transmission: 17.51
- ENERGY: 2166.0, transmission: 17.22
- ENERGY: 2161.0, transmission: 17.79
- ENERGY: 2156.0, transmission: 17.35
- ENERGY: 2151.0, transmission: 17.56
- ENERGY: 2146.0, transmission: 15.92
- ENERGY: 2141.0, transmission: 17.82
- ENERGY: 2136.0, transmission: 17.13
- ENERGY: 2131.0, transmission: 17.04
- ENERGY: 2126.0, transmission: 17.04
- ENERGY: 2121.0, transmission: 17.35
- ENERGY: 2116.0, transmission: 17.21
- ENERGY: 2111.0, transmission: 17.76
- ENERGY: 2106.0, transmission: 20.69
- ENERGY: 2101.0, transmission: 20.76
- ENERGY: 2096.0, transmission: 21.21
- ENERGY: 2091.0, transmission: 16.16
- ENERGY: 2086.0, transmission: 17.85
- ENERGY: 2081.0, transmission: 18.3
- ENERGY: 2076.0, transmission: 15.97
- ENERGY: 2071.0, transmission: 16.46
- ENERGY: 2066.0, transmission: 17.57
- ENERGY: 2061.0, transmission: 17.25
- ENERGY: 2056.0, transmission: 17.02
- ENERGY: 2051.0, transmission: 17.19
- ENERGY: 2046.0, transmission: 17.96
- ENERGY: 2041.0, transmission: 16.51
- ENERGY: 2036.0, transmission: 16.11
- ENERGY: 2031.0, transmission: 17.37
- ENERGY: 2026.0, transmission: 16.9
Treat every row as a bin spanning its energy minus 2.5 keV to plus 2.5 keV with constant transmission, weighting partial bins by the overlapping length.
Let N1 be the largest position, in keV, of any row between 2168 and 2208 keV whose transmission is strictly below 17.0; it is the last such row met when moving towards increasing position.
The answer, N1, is 2186.0 keV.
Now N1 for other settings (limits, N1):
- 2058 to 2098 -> 2091.0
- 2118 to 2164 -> 2146.0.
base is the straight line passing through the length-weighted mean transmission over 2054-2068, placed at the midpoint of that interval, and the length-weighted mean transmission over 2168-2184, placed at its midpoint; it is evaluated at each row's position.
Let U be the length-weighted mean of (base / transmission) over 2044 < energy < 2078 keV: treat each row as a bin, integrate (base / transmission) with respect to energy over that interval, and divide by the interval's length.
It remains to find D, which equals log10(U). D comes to 0.006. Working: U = 1.01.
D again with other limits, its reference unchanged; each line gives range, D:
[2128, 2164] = 0.012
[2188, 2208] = 0.006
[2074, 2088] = 0.001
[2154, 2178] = 0.009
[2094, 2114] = -0.056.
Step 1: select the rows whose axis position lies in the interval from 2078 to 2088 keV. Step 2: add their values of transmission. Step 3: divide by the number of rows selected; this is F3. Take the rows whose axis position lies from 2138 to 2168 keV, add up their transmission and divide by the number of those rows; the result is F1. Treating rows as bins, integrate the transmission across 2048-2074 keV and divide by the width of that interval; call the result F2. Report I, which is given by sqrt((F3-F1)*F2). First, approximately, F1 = 17.28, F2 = 17.1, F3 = 18.1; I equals 3.7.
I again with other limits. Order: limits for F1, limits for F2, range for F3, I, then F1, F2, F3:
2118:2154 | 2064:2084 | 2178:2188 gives 3.2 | 17.12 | 17.1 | 17.7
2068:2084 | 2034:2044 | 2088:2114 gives 6.3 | 16.91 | 16.4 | 19.3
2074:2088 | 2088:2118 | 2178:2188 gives 2.6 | 17.37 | 19.0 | 17.7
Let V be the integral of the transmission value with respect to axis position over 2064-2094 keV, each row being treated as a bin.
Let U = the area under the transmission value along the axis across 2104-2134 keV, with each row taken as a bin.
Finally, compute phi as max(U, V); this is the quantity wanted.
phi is 534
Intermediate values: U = 534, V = 513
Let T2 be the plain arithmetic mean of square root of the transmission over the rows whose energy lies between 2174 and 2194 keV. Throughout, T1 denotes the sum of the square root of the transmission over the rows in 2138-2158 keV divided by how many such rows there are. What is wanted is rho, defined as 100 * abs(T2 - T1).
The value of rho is 5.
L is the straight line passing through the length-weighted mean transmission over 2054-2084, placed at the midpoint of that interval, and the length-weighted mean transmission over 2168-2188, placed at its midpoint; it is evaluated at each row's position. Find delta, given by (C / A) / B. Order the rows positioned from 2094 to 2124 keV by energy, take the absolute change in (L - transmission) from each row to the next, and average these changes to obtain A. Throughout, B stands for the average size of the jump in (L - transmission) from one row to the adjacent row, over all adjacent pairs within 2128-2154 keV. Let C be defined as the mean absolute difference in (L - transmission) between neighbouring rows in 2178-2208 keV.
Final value 1.3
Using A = 0.84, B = 1.1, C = 1.1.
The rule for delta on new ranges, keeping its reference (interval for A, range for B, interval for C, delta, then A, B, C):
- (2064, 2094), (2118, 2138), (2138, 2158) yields 7.3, 1.23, 0.1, 1.3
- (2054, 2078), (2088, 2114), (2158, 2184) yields 0.7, 0.54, 2.1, 0.8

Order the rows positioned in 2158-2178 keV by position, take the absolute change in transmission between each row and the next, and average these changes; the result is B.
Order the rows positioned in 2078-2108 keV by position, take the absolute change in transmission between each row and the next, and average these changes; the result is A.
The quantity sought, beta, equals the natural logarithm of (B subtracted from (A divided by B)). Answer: 1.2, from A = 1.5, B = 0.42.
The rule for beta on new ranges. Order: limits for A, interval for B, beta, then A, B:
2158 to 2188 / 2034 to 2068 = 0.4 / 1.1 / 0.56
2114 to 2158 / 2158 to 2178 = 0.1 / 0.6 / 0.42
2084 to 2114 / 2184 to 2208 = 0.7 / 2.0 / 0.76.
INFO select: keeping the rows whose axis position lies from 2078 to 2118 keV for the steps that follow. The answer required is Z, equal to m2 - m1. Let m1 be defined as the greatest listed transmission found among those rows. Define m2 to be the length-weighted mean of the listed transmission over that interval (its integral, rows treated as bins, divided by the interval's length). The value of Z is -2.5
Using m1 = 21.21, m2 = 18.7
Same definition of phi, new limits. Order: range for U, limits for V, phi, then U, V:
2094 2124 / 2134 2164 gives 573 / 573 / 518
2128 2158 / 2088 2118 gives 569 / 514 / 569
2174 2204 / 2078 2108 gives 572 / 529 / 572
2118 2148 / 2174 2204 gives 529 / 512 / 529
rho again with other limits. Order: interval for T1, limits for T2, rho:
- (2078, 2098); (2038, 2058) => 14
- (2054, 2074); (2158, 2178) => 4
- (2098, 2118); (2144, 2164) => 23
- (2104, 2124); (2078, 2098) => 1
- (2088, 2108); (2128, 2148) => 31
